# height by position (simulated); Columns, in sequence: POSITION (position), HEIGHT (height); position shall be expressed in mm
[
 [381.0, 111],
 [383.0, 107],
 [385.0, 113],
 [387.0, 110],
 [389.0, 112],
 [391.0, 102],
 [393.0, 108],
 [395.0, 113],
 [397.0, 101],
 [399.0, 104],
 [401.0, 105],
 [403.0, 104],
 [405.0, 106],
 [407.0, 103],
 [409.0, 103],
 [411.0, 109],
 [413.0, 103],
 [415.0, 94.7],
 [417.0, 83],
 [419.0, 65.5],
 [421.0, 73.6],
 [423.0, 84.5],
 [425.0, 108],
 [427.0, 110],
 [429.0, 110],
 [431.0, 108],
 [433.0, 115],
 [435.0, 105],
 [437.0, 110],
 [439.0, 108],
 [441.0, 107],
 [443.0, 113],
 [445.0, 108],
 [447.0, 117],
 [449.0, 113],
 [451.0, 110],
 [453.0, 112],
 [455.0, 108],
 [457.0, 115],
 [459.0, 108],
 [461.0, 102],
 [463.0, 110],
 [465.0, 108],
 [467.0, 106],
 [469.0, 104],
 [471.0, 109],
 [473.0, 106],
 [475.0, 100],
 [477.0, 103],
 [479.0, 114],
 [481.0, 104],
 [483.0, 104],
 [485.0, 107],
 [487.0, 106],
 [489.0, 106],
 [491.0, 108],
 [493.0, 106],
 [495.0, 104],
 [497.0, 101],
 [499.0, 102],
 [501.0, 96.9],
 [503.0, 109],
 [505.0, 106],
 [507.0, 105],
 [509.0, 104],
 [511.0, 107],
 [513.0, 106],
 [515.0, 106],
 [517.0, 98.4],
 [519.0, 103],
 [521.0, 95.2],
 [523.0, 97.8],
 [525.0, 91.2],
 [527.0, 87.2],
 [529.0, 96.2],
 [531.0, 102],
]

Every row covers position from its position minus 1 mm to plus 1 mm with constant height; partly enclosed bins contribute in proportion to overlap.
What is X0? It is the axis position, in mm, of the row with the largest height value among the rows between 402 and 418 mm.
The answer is 411.0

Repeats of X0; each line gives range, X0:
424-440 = 433.0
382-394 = 385.0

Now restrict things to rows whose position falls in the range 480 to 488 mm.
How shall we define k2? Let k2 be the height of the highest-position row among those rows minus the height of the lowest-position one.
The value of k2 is 2.0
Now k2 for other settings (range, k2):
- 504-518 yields -7.6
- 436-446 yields -2.0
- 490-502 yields -11.1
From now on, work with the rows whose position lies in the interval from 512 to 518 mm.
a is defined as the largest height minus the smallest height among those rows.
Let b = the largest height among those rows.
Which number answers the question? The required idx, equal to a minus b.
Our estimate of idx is -98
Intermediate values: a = 8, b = 106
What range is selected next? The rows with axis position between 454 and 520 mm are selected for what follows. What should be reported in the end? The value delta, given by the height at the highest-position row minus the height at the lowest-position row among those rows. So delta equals -5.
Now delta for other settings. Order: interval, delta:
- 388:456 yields -4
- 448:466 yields -5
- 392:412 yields 1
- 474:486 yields 7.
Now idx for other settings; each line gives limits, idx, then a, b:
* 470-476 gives -100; 9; 109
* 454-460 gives -108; 7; 115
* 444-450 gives -108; 9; 117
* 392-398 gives -101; 12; 113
